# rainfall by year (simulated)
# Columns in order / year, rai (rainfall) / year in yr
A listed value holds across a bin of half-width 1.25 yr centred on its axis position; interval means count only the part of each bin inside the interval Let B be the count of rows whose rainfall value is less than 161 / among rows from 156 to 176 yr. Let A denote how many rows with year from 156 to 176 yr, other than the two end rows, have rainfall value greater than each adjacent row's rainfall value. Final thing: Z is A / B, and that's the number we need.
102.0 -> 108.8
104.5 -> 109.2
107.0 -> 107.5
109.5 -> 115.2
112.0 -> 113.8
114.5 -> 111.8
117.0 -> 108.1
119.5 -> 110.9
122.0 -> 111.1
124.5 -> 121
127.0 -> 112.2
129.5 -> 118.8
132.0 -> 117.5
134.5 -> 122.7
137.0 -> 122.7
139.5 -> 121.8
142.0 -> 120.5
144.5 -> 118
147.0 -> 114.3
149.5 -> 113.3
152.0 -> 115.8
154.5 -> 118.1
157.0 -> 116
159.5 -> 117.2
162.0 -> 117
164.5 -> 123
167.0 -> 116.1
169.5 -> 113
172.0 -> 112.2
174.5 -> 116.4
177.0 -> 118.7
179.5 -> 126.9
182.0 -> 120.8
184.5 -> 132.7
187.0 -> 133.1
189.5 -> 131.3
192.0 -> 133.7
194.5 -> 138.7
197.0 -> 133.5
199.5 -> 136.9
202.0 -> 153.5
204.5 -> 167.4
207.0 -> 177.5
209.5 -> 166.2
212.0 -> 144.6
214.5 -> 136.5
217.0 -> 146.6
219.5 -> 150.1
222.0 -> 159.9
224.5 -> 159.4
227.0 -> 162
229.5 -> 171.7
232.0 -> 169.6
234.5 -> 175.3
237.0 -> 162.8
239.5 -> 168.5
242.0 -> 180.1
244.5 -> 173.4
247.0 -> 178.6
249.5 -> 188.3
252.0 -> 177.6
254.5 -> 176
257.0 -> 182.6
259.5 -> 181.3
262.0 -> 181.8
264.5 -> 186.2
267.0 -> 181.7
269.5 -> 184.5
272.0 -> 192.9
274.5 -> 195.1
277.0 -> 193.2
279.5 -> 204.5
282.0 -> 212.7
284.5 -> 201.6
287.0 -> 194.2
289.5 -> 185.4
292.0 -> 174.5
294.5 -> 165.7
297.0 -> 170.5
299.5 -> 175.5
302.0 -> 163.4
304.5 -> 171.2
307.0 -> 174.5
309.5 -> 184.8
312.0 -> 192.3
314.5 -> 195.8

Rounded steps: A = 2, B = 8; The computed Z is 0.250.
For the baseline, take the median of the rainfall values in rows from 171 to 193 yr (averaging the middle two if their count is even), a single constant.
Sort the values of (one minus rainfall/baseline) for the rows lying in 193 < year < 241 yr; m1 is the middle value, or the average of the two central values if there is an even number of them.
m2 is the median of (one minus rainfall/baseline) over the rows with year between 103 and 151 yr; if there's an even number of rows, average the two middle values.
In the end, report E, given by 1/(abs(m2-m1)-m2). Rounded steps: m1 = -0.26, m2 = 0.10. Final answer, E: 3.8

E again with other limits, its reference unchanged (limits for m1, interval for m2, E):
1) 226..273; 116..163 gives 2.5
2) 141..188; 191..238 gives 1.7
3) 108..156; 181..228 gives 2.7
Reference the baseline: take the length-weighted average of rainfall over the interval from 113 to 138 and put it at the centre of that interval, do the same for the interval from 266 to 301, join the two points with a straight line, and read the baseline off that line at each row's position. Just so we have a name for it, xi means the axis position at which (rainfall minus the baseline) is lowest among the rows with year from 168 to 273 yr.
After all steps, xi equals 172.0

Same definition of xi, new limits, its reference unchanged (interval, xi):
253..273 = 267.0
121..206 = 172.0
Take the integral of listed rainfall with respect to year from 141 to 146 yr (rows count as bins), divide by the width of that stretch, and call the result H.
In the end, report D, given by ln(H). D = 4.78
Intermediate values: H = 119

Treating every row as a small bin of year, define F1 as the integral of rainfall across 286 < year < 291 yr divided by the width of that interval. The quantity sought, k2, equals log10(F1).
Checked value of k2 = 2.28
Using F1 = 189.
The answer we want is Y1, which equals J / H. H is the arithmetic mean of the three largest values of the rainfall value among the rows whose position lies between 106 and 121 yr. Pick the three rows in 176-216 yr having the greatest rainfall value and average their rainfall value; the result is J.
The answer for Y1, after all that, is 1.5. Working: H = 114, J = 170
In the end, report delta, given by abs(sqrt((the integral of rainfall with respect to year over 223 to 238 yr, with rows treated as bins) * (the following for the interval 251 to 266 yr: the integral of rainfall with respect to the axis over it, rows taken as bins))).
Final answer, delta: 2606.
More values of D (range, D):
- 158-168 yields 4.77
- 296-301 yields 5.15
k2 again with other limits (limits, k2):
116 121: 2.04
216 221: 2.17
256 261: 2.26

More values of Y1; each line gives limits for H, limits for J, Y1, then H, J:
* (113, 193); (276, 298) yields 1.5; 133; 206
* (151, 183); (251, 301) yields 1.7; 124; 206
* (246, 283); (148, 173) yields 0.6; 204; 119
